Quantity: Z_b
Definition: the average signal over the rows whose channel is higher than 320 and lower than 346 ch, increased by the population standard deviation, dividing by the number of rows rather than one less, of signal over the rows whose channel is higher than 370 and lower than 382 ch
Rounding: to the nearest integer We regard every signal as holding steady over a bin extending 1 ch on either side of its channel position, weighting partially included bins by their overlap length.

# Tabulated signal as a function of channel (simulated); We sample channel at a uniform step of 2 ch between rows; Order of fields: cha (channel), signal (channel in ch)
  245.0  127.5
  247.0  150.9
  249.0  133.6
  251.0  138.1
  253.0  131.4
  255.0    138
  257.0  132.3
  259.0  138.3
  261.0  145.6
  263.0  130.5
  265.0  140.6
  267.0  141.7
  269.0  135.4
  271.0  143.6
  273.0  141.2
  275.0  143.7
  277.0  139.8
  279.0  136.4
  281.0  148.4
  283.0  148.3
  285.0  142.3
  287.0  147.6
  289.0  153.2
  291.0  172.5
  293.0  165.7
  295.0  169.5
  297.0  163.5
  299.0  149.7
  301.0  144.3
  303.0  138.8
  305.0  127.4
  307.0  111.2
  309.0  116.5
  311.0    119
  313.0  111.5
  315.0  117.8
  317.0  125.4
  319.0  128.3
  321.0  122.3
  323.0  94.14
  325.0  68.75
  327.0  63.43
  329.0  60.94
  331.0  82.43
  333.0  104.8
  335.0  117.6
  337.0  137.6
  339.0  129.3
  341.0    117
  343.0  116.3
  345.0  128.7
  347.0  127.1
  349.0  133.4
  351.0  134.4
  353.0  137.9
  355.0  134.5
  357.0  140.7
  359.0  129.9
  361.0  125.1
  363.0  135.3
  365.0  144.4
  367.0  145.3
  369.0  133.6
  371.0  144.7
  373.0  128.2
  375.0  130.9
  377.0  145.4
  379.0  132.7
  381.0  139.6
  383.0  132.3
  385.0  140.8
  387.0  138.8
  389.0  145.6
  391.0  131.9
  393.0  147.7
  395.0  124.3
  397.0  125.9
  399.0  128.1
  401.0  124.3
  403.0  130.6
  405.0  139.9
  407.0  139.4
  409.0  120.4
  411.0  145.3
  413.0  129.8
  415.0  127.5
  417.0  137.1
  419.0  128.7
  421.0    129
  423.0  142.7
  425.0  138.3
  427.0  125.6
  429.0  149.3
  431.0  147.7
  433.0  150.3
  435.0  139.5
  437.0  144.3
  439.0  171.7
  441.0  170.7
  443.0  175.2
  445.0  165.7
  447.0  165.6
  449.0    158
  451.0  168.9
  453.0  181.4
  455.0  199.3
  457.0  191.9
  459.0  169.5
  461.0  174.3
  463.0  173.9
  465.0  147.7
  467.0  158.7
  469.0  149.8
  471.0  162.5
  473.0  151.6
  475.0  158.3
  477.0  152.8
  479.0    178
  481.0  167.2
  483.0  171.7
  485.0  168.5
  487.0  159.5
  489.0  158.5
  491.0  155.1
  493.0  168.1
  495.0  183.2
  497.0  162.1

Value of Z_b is 110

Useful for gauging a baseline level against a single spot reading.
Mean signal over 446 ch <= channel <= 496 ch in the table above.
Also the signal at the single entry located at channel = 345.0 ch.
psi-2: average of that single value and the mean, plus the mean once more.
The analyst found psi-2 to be 315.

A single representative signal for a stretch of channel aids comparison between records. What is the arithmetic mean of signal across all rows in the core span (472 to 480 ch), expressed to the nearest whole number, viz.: 160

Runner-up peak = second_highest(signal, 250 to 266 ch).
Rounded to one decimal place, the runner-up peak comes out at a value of 140.6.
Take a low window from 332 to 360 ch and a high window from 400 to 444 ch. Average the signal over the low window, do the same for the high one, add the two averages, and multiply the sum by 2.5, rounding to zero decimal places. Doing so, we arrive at 673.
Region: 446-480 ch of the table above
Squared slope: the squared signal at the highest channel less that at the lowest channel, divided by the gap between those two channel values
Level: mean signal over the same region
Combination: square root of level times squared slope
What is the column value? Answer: 149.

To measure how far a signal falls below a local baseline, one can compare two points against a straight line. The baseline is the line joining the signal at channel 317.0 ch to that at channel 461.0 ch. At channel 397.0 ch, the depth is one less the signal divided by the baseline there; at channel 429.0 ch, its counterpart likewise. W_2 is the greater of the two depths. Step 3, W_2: 0.17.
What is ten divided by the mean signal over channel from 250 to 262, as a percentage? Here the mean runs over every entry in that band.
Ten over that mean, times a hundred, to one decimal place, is 7.3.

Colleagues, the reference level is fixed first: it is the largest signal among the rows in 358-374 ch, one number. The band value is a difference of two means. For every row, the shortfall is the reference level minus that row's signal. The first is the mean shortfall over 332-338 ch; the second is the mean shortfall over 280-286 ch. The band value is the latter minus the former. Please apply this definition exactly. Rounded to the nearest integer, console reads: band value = -26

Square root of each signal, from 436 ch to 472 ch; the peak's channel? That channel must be 455.0 ch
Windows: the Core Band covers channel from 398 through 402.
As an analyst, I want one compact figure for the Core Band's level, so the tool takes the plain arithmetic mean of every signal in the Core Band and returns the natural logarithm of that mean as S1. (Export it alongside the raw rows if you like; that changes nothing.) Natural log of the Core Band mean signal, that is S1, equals 4.84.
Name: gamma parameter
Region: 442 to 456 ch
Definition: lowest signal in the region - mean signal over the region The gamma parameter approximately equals -15.4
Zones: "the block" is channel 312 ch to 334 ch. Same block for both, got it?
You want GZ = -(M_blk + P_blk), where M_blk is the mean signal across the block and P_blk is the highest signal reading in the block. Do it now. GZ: -226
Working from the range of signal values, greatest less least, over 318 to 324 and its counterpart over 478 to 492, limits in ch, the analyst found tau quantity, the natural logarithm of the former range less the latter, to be 2.4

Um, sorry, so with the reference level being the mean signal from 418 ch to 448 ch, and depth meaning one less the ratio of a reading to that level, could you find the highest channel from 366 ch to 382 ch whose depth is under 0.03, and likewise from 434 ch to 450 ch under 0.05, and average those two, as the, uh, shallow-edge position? 413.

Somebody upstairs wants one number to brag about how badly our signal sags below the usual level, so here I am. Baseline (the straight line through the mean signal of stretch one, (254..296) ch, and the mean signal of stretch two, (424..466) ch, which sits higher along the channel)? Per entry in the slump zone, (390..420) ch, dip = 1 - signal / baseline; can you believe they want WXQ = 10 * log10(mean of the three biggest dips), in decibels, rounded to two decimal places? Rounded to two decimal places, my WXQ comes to -6.54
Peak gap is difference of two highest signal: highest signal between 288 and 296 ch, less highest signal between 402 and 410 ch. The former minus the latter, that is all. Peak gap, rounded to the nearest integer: 33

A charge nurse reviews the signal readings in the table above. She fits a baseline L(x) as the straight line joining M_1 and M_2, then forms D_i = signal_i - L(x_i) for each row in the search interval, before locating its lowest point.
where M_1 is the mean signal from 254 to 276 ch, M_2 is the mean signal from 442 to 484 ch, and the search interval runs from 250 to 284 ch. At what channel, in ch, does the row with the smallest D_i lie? 263.0 ch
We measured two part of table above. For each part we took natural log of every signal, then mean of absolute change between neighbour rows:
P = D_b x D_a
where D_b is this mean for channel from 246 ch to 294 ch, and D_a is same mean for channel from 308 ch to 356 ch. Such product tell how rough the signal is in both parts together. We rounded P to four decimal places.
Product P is 0.0047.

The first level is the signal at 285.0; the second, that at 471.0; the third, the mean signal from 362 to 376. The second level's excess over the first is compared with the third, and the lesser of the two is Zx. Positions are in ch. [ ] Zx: 20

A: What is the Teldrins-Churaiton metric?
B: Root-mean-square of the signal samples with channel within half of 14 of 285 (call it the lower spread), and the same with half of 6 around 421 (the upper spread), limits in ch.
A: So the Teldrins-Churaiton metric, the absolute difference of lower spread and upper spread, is 17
